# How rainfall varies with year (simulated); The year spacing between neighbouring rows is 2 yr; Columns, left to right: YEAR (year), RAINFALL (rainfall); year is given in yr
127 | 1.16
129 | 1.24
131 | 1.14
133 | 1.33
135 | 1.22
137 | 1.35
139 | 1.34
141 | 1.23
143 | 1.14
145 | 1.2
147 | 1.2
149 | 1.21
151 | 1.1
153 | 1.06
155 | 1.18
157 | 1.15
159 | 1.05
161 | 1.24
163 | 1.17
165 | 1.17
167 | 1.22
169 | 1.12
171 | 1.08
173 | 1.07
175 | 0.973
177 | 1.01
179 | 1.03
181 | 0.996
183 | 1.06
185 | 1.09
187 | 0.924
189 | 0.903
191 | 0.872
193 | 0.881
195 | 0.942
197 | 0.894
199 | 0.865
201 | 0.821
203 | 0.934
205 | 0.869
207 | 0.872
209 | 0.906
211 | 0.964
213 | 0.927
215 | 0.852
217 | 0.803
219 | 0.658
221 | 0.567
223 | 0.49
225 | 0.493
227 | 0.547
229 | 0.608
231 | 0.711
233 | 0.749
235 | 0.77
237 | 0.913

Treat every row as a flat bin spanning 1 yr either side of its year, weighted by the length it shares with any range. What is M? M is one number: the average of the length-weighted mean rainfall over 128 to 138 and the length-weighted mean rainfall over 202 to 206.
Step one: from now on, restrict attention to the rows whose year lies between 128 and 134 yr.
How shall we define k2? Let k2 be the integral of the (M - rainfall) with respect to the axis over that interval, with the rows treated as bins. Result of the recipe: -0.9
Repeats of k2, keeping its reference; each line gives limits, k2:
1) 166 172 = -0.4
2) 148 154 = -0.3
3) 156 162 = -0.4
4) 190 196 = 1.1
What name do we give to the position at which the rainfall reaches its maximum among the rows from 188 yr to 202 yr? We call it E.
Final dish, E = 195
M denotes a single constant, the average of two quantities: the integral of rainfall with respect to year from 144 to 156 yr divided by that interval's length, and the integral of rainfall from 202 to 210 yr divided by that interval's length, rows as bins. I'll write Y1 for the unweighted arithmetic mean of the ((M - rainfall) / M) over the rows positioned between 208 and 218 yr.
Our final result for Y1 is 0.13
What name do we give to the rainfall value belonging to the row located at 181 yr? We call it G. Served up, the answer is 0.996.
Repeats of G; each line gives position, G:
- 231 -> 0.711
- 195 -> 0.942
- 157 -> 1.15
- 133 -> 1.33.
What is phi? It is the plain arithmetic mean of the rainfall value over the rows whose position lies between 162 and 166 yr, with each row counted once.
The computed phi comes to 1.17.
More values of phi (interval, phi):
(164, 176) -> 1.11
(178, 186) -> 1.04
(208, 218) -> 0.89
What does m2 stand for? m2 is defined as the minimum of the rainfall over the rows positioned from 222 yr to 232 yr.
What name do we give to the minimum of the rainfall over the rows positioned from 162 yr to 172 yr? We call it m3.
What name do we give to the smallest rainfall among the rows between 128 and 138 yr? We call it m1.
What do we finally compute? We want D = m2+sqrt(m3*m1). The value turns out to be 1.6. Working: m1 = 1.14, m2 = 0.49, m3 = 1.08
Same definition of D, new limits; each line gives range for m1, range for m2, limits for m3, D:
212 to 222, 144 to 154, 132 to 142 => 1.9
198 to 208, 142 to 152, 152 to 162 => 2.0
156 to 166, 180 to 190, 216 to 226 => 1.6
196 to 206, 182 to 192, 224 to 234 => 1.5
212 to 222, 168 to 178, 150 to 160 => 1.7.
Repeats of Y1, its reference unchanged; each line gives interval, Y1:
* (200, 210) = 0.14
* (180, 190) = 0.03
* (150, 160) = -0.08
